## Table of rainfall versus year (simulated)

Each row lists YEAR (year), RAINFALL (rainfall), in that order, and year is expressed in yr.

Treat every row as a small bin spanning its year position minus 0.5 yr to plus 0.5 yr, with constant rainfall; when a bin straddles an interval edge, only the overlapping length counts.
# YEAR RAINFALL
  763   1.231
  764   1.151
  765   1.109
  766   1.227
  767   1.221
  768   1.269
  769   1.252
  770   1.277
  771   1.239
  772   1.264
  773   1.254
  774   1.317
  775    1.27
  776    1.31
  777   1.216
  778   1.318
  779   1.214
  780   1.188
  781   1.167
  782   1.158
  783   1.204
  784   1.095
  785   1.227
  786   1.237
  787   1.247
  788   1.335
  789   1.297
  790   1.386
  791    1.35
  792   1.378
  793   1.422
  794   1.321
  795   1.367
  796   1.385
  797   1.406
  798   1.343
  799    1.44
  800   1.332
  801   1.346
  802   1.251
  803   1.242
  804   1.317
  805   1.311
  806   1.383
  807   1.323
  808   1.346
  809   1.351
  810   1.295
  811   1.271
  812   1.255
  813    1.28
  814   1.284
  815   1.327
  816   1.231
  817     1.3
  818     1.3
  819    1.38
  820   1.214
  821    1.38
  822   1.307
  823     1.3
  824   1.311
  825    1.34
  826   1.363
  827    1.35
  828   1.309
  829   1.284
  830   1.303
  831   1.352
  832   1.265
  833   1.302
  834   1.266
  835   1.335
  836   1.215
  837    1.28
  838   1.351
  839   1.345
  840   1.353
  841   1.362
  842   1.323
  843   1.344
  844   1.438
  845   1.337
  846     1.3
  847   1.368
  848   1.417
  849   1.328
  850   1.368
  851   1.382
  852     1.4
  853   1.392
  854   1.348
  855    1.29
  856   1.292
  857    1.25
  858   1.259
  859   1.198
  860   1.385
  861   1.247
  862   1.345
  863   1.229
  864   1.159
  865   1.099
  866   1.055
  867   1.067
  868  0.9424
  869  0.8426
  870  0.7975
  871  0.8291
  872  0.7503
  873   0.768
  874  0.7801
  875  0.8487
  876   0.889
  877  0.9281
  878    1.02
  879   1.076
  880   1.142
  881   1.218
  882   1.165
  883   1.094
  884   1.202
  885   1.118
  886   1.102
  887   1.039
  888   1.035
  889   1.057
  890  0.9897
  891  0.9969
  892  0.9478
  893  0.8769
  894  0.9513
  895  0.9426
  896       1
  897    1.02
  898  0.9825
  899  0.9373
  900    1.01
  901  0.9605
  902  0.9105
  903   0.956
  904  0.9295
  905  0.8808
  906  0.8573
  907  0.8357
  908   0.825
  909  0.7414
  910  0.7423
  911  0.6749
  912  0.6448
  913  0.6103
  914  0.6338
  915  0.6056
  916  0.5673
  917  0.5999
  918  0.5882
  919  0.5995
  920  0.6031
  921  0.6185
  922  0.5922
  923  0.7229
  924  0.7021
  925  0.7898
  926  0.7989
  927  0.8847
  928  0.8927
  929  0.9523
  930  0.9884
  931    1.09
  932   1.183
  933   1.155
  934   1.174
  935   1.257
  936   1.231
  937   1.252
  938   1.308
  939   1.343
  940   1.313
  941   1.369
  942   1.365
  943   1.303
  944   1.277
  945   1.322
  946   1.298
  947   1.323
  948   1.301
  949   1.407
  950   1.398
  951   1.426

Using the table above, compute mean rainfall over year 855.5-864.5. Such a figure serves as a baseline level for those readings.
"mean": 1.26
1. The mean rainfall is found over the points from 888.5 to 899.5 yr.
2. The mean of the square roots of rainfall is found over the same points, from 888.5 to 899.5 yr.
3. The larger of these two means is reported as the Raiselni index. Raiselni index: 1.0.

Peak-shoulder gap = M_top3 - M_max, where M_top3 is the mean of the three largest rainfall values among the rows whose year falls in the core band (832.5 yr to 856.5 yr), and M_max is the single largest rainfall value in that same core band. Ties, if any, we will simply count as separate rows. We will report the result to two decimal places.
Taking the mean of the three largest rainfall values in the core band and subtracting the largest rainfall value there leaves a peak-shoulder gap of -0.02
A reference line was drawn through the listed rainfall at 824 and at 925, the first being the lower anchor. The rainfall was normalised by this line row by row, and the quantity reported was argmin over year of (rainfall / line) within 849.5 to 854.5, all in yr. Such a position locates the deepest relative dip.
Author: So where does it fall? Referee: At 850 yr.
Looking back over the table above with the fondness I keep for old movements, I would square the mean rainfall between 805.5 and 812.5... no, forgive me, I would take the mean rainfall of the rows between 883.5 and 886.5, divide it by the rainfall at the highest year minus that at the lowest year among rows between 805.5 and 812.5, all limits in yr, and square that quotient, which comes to 79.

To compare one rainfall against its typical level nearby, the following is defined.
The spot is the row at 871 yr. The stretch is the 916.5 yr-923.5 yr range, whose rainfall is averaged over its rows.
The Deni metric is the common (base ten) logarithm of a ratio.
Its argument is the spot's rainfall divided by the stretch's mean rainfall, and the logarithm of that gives 0.13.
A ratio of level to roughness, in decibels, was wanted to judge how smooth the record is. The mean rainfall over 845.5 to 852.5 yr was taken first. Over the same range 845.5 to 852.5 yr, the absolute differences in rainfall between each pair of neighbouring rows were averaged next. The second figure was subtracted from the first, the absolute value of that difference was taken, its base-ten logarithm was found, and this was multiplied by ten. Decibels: 1.21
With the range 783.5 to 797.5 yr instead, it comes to 1.03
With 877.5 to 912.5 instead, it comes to -0.36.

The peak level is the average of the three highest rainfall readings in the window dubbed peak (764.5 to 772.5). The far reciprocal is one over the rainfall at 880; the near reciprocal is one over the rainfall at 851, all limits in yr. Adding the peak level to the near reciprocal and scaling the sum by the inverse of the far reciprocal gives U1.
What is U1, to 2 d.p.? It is 2.28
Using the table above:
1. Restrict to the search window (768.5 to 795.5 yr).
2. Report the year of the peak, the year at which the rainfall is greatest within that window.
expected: 793 yr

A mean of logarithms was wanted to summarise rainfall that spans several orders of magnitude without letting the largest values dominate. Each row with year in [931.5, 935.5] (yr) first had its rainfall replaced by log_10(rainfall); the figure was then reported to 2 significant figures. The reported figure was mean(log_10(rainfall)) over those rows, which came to 0.076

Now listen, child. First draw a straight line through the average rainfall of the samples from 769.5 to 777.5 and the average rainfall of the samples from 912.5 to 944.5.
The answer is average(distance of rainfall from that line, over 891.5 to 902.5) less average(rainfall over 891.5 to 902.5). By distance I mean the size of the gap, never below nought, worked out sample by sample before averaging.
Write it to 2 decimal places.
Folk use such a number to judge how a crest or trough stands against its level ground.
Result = -0.90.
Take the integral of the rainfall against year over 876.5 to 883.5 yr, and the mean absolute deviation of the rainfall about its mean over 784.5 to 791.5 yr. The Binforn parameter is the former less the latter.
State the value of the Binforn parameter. 7.6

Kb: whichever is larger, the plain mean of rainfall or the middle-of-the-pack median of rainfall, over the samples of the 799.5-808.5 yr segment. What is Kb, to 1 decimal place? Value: 1.3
